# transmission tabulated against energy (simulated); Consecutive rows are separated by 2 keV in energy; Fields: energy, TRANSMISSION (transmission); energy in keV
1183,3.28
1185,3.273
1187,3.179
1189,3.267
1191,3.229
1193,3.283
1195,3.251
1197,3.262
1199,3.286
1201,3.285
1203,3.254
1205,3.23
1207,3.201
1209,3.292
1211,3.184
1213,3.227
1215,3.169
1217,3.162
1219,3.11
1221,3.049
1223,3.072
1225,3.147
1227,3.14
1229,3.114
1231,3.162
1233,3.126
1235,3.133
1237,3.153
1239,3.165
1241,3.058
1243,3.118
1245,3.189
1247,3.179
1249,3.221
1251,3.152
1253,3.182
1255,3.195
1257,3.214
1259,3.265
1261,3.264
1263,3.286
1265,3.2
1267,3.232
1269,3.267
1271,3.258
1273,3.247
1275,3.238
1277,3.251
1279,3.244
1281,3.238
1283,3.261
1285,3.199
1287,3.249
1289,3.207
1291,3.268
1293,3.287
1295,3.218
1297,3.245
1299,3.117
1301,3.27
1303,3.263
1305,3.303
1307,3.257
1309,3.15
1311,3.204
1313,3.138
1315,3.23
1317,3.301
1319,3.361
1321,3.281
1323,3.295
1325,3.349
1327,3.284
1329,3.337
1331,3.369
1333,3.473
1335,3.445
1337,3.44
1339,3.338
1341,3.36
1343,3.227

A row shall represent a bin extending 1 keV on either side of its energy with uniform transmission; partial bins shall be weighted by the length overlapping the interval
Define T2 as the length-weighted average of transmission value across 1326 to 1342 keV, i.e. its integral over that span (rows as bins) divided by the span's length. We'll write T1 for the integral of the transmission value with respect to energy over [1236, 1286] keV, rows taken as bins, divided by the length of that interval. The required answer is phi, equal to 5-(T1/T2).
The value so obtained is 4.05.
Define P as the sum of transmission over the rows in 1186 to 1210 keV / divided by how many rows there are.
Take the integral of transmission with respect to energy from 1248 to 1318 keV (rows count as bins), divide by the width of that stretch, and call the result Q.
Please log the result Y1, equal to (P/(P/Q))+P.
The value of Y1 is 6.48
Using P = 3.25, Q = 3.23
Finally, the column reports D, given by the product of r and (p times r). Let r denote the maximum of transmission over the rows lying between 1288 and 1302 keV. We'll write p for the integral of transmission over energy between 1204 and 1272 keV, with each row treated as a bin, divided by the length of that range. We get 34.4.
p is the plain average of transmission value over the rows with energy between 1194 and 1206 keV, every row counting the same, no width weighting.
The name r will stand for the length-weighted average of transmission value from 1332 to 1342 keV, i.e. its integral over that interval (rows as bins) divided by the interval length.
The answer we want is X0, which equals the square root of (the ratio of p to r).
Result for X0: 0.98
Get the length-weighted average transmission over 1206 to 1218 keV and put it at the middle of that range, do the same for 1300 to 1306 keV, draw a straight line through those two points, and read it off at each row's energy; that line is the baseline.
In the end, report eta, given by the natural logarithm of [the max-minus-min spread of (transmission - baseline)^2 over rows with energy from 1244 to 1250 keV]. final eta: -5.9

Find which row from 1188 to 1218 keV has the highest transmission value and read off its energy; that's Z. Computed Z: 1209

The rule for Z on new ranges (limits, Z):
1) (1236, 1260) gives 1259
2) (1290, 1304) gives 1293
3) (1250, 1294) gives 1293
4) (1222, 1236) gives 1231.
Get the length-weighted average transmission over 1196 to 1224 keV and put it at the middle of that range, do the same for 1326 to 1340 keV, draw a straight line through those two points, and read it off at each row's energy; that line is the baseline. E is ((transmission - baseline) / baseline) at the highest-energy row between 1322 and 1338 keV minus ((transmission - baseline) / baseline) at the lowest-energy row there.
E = 0.04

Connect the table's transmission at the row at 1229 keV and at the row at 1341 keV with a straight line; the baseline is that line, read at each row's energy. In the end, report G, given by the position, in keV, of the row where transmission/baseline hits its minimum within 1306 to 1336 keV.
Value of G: 1313 keV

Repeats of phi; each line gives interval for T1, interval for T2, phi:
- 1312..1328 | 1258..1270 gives 3.99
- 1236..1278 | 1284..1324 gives 4.01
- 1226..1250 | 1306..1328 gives 4.03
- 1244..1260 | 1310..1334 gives 4.03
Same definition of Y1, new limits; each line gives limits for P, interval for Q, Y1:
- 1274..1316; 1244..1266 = 6.44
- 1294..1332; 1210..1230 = 6.40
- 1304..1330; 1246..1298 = 6.50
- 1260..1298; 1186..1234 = 6.44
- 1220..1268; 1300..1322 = 6.42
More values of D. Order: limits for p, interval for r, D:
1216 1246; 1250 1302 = 33.8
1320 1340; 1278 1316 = 36.7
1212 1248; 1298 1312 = 34.2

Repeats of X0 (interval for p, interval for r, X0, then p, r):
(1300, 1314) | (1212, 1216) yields 1.00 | 3.23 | 3.20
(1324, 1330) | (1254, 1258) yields 1.02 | 3.32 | 3.20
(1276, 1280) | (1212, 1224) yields 1.02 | 3.25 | 3.13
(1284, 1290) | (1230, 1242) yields 1.01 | 3.22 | 3.13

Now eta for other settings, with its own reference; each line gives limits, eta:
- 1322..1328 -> -5.9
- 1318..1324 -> -5.3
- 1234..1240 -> -5.4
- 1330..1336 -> -3.7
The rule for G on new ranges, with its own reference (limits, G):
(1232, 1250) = 1241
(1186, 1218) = 1217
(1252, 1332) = 1313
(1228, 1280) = 1241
